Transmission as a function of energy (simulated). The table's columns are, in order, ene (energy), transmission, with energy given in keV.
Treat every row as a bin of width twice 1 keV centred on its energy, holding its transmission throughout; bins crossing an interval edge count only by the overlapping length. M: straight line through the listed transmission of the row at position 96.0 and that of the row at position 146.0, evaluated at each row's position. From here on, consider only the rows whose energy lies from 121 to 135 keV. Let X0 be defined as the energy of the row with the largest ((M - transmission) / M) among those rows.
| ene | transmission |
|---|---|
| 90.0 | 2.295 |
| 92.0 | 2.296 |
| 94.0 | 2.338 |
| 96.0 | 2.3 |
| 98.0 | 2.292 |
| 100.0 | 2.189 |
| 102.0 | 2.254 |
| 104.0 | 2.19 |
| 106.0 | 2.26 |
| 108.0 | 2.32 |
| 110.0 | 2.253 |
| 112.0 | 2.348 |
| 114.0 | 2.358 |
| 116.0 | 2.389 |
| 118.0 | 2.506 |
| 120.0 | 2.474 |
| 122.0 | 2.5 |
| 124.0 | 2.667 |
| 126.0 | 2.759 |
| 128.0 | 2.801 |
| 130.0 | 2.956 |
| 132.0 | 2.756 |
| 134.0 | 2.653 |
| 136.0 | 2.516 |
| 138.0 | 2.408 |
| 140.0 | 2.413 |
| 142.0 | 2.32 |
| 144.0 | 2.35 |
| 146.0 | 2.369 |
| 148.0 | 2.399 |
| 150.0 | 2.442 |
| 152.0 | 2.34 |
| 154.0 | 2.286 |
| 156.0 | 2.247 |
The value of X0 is 122.0 keV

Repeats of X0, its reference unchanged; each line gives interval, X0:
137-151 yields 142.0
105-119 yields 110.0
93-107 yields 104.0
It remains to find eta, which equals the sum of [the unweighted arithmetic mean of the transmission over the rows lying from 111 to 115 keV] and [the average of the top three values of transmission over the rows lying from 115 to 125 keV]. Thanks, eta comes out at 4.9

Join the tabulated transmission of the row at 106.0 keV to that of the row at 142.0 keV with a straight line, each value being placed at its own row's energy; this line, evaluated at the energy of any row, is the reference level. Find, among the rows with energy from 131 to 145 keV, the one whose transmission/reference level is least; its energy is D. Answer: 142.0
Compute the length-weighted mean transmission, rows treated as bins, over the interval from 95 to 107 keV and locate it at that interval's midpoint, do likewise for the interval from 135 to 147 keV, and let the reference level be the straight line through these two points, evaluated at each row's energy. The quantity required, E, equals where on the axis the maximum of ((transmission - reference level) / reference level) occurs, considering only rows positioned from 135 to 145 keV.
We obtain 136.0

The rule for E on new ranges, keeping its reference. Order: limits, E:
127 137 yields 130.0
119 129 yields 128.0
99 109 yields 108.0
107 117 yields 116.0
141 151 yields 150.0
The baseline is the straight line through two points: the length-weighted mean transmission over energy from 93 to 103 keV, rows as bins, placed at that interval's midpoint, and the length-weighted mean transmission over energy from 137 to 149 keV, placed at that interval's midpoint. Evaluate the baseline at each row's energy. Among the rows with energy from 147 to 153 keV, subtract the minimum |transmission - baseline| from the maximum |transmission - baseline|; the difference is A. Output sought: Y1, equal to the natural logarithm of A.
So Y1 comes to -3.1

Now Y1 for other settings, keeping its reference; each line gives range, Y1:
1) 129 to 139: -0.6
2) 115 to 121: -2.2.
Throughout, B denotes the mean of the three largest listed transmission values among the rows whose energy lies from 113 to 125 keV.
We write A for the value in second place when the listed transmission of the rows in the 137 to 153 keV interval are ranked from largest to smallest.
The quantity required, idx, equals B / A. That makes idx 1.06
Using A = 2.413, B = 2.6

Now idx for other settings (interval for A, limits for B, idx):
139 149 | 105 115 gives 0.98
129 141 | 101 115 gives 0.85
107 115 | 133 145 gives 1.08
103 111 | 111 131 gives 1.26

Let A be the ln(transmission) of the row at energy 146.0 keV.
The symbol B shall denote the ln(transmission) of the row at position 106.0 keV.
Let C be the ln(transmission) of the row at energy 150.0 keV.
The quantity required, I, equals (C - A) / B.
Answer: 0.04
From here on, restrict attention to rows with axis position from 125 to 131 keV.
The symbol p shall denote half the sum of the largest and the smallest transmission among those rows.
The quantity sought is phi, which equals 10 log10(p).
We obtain 4.6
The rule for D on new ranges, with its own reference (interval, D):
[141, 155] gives 154.0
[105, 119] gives 110.0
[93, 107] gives 104.0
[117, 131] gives 120.0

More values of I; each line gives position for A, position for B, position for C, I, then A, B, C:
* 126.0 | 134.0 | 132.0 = 0.00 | 1.01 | 0.976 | 1.01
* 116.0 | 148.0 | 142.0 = -0.03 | 0.87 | 0.875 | 0.84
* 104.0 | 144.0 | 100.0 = 0.00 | 0.78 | 0.854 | 0.78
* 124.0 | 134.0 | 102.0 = -0.17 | 0.98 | 0.976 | 0.81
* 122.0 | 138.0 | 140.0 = -0.04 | 0.92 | 0.879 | 0.88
